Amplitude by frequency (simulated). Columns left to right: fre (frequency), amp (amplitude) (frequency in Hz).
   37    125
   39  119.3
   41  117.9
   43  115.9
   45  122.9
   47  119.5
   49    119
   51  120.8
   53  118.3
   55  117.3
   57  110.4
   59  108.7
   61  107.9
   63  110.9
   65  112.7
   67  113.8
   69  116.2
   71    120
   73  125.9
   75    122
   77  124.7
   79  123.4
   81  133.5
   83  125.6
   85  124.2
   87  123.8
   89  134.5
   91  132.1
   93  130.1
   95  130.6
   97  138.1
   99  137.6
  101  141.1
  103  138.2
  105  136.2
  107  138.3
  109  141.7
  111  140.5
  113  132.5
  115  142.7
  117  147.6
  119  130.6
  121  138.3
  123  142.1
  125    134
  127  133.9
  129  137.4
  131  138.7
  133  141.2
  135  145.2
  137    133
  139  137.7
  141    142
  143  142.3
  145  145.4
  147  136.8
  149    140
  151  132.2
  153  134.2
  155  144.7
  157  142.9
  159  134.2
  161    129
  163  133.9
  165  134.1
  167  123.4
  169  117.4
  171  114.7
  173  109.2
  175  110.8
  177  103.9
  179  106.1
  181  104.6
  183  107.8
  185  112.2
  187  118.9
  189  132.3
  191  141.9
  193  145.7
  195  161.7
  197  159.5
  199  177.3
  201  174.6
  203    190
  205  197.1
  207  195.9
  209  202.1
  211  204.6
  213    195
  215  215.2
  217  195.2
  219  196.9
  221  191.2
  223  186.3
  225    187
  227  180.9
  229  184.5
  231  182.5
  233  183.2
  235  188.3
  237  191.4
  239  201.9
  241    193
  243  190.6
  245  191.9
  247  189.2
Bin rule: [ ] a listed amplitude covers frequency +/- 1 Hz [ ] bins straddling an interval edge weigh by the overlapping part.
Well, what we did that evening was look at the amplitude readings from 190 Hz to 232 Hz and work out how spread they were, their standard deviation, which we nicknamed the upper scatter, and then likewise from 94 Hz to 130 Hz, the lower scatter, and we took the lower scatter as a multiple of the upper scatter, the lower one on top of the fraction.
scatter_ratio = 0.24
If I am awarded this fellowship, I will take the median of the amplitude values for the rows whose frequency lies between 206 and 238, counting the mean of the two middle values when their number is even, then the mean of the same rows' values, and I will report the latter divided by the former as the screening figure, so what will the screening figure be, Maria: 1.01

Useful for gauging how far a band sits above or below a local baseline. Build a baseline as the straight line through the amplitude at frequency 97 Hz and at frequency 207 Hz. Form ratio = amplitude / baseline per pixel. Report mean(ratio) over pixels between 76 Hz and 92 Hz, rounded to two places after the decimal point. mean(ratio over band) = 0.97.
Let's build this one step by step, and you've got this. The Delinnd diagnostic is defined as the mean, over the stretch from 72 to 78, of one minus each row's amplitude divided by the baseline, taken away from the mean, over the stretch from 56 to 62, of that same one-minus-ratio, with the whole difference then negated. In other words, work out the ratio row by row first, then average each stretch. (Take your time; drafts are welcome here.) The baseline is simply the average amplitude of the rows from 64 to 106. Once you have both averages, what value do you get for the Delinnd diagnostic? -0.119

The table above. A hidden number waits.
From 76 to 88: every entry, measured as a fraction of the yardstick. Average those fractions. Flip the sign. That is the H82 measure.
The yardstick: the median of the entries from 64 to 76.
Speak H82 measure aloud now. -1.07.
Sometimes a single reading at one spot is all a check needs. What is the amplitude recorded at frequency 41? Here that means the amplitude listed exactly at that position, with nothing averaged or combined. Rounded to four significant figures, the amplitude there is 117.9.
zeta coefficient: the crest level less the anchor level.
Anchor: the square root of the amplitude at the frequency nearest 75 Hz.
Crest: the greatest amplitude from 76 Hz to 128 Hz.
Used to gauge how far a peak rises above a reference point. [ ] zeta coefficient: 137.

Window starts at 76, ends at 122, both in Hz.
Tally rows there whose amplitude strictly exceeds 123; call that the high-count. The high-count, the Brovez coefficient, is 23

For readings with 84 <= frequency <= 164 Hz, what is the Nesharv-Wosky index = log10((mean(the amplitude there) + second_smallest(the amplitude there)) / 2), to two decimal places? 2.12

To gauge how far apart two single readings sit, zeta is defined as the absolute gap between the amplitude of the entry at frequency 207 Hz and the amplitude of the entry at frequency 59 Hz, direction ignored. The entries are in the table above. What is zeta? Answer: 87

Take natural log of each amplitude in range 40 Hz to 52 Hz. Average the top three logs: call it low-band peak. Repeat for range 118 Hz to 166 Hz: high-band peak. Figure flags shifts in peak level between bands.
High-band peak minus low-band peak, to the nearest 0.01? 0.18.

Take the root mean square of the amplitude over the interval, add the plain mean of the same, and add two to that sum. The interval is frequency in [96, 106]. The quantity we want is 278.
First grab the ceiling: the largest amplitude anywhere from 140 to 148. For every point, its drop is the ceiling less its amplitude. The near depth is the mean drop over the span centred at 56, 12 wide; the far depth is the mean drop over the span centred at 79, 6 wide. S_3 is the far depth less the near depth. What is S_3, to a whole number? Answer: -13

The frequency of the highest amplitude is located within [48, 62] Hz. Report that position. 51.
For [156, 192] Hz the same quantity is 157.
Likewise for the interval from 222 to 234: 225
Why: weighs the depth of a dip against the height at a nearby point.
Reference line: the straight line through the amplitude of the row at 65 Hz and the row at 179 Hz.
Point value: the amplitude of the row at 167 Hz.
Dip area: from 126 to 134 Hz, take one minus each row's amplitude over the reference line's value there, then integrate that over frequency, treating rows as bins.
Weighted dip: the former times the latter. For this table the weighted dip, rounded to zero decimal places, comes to -262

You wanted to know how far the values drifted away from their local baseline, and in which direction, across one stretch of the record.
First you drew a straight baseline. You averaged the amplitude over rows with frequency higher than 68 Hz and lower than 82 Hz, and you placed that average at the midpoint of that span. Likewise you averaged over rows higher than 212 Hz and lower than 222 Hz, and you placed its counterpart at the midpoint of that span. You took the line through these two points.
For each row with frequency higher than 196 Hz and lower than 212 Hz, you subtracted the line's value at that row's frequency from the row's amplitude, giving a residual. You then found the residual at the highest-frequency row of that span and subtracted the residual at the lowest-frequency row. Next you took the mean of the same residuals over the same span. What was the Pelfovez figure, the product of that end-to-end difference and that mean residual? -158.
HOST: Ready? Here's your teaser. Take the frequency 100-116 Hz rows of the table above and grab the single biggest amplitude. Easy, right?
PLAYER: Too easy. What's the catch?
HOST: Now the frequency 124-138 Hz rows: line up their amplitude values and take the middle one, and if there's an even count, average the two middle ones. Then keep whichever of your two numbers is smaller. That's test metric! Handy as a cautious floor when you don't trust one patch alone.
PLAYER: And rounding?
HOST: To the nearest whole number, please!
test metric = 137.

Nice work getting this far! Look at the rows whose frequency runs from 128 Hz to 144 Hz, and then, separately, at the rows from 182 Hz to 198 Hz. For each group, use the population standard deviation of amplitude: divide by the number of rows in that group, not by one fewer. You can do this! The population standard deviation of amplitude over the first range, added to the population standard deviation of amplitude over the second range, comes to 23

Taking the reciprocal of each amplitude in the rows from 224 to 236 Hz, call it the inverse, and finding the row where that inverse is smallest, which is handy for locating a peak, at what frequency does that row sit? 235 Hz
